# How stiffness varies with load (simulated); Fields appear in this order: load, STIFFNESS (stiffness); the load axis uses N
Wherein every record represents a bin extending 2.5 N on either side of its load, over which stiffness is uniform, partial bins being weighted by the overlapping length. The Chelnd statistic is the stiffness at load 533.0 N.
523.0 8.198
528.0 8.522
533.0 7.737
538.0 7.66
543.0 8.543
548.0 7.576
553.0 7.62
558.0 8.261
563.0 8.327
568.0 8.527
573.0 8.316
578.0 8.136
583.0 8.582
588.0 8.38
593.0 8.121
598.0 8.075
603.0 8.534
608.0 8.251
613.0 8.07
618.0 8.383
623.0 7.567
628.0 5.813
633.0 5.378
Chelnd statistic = 7.737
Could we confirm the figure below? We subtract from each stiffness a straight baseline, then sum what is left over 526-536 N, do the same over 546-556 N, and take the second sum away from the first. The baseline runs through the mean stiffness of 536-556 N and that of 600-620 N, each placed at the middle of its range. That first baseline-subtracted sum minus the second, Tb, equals 1.3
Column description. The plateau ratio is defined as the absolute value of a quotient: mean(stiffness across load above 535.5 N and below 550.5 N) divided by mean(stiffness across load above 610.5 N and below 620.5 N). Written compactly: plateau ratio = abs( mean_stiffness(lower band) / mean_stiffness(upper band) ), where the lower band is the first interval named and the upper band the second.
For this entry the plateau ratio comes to 0.96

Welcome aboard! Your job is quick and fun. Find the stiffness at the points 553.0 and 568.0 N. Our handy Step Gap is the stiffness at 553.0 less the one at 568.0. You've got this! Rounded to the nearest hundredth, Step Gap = -0.91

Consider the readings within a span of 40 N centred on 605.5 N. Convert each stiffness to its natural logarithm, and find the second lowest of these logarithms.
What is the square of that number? 4.36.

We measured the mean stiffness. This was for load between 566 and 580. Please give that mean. 8.33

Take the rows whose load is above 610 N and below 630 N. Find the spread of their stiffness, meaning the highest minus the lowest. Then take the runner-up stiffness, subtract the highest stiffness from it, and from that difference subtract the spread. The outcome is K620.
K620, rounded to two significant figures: -2.9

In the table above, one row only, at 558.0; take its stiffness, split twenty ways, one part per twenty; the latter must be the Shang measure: 0.413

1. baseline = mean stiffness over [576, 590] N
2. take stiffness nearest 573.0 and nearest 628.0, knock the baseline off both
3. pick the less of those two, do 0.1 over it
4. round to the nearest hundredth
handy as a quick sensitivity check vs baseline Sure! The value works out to -0.04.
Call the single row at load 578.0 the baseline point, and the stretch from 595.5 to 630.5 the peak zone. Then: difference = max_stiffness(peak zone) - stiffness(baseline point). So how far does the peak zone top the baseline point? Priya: 0.40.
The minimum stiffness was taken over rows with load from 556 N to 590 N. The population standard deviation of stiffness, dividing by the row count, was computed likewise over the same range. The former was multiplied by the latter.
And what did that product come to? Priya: 1.2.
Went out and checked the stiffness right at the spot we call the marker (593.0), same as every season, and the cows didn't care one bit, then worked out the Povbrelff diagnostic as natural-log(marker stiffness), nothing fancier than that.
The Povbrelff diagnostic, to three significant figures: 2.09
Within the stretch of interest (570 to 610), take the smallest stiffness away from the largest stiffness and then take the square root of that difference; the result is 0.71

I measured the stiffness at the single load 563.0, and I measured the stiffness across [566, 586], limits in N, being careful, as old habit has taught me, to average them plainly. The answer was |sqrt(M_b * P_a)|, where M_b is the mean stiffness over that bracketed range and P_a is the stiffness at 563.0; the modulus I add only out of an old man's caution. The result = 8.36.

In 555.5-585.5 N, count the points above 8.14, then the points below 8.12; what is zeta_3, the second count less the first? -5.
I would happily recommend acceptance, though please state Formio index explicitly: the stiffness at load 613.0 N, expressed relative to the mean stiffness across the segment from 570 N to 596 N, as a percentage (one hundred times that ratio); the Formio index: 97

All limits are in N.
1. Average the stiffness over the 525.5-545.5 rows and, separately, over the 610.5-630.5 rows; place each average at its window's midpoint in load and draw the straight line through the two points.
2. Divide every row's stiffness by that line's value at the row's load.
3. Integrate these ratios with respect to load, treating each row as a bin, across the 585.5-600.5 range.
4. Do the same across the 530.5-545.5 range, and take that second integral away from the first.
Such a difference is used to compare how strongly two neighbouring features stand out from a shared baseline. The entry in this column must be 1.2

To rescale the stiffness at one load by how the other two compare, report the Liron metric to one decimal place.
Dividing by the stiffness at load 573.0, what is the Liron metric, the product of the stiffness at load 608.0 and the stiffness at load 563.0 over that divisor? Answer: 8.3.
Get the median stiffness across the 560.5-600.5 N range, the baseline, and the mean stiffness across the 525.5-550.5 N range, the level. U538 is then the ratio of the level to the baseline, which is 0.962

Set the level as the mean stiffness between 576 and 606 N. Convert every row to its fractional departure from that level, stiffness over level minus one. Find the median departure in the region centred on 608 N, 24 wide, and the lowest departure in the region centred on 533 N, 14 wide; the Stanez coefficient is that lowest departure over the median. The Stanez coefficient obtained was 12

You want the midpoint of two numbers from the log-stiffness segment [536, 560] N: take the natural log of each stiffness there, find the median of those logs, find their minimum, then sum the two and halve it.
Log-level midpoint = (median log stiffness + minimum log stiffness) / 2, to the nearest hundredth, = 2.03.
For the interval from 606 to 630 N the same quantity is 1.92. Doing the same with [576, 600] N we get 2.09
